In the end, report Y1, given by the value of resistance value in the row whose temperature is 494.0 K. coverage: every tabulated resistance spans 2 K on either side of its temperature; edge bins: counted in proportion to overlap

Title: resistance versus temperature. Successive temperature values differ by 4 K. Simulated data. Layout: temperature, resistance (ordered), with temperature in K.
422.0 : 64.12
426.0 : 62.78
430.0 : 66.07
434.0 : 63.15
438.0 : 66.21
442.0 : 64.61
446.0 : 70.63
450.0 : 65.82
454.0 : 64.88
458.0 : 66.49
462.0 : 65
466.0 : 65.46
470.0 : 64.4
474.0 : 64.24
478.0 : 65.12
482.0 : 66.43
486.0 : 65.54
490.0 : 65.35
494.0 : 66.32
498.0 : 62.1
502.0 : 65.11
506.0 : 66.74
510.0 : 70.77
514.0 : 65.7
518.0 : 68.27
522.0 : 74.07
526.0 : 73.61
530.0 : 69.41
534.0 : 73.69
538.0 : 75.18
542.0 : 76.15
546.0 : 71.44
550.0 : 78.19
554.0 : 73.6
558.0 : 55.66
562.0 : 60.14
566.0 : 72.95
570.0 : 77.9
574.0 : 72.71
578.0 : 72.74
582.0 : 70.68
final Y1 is 66.32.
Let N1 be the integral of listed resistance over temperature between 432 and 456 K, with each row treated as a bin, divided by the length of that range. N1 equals 66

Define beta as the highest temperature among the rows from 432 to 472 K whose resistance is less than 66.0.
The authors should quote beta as 470.0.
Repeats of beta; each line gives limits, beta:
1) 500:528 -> 514.0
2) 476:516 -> 514.0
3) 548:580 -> 562.0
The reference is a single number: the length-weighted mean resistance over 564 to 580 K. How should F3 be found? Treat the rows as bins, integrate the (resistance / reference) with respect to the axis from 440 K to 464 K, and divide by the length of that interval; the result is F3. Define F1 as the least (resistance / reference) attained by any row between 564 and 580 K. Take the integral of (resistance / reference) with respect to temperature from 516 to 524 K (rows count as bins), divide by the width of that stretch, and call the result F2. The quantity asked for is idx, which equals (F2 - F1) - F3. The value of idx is -0.91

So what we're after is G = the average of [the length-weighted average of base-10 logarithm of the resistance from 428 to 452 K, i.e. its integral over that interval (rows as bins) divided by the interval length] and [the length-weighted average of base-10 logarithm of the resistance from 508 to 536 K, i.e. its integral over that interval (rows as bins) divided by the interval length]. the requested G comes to 1.83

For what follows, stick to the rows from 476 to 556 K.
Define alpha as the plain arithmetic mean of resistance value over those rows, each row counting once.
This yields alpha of 69.6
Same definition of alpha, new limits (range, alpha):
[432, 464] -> 65.8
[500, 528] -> 69.2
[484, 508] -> 65.2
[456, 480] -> 65.1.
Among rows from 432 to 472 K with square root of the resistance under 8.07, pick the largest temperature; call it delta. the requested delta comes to 470.0 K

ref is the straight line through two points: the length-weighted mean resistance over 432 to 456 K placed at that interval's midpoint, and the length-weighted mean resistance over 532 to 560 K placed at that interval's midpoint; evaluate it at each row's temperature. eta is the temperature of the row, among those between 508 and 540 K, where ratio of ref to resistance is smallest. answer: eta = 538.0 K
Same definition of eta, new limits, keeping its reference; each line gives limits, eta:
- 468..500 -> 482.0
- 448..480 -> 458.0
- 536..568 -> 550.0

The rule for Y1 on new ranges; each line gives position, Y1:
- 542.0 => 76.15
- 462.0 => 65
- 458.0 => 66.49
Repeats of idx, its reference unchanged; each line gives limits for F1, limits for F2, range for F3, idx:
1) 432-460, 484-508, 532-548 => -0.97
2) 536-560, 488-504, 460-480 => -0.75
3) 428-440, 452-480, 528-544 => -0.97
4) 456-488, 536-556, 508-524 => -0.80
